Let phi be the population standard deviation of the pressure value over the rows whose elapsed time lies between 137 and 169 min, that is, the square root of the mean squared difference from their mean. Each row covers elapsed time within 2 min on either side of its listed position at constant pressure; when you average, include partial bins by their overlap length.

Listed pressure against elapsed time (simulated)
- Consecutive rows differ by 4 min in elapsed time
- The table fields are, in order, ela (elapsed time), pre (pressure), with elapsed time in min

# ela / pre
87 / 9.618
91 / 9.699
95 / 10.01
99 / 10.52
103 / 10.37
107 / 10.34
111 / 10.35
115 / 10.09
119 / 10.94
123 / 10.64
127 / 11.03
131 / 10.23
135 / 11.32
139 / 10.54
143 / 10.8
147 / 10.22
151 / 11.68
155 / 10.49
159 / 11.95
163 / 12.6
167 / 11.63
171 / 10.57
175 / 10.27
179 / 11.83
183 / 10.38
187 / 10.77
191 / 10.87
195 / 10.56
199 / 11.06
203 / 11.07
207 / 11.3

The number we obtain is 0.79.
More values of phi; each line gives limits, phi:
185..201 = 0.18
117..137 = 0.37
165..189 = 0.60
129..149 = 0.41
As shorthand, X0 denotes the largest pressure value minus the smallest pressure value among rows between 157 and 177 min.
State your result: 2.3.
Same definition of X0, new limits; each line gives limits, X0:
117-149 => 1.1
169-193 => 1.6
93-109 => 0.5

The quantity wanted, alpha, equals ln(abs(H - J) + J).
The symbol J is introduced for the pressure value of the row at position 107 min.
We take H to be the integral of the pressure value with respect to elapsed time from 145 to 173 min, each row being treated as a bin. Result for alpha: 5.8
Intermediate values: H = 317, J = 10.34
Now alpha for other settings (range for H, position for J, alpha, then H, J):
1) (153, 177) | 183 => 5.6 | 270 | 10.38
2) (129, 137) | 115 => 4.5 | 86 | 10.09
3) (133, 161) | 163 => 5.7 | 308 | 12.6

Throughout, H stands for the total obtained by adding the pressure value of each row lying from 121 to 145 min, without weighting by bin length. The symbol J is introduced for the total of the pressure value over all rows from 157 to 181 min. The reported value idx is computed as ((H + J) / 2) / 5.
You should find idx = 13.3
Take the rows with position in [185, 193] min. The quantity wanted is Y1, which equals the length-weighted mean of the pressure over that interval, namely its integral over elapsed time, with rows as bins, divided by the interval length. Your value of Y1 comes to 10.8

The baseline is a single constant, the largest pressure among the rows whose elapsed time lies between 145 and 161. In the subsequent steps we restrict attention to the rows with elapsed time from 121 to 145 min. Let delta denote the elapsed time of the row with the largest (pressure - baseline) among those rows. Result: 135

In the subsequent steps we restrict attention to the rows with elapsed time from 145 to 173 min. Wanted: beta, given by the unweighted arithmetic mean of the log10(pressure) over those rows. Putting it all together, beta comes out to 1.05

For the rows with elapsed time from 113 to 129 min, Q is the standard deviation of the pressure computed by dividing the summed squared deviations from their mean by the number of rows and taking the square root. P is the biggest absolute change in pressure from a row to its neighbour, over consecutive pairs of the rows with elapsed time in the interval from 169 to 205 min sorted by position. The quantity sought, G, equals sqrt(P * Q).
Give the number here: 0.76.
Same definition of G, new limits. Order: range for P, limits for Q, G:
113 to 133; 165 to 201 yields 0.66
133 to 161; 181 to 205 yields 0.61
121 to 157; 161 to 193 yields 1.06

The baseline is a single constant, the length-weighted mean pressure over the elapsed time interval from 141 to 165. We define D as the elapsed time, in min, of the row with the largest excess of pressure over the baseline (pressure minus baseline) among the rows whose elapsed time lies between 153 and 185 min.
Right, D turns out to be 163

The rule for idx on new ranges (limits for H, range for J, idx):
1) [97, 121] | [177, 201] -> 12.8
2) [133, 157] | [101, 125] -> 12.8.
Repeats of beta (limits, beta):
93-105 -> 1.01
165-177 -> 1.03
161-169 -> 1.08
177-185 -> 1.04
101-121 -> 1.02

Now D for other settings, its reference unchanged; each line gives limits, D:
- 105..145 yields 135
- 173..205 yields 179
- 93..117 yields 99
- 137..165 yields 163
